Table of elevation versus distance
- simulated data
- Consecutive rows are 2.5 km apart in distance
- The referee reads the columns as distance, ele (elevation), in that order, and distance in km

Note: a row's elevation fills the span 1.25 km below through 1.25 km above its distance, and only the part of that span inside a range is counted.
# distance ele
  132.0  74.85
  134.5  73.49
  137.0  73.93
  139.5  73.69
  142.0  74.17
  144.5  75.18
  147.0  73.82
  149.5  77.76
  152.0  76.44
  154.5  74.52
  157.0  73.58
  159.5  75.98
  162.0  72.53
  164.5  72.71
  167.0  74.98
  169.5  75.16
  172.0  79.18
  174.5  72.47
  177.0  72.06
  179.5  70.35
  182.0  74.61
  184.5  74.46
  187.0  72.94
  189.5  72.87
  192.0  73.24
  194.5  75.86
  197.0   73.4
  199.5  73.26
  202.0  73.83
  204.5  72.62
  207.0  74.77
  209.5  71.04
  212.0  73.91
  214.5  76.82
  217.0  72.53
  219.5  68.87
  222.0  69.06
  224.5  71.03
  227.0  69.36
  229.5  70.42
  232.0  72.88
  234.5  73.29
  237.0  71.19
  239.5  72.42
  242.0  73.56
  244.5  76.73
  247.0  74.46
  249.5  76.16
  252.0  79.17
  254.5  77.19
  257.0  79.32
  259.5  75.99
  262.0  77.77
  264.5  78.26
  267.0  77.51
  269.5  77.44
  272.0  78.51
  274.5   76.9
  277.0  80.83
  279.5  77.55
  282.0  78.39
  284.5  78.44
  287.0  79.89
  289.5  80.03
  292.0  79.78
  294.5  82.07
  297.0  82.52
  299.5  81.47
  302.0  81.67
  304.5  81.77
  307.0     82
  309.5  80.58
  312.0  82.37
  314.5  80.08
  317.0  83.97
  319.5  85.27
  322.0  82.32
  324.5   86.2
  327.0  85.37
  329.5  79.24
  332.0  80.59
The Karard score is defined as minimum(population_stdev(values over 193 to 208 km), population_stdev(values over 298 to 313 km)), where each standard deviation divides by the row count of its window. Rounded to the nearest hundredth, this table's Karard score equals 0.55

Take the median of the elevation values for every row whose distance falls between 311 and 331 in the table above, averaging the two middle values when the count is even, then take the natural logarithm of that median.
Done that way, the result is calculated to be 4.42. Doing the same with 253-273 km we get 4.35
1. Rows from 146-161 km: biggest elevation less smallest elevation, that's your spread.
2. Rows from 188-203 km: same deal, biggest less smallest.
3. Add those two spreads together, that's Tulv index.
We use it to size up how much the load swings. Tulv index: 7.2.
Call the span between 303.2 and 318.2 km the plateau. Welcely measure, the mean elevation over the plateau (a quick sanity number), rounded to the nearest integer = 82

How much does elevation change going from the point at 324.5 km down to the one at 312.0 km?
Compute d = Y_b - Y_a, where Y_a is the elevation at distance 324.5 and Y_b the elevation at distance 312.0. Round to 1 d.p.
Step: -3.8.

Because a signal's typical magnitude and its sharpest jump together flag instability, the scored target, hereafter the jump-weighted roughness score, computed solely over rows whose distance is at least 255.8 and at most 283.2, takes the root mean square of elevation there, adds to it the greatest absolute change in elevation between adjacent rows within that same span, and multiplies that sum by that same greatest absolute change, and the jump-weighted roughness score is 322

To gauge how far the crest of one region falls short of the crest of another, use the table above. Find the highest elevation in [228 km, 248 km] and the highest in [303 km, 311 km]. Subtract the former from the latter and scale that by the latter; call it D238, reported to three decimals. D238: 0.064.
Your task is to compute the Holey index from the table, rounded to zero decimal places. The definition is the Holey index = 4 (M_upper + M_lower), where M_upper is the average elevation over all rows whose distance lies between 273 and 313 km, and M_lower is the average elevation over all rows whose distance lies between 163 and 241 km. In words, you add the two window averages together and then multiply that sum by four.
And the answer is 613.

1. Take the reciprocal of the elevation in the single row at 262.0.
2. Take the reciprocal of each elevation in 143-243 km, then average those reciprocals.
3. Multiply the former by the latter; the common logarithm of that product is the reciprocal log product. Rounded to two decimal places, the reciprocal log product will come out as -3.76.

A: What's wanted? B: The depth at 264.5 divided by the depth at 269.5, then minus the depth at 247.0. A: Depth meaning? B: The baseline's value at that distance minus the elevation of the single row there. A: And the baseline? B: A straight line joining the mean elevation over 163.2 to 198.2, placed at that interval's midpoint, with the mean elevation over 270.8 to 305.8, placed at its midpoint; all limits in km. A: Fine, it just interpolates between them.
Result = -2.9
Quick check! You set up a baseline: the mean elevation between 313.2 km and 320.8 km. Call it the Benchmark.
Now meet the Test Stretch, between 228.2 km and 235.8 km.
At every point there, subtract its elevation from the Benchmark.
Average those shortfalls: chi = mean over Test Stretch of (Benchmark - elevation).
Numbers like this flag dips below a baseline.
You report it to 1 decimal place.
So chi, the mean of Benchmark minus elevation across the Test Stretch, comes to 10.9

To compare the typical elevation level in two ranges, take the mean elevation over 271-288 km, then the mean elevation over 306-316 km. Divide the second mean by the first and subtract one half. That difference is 0.53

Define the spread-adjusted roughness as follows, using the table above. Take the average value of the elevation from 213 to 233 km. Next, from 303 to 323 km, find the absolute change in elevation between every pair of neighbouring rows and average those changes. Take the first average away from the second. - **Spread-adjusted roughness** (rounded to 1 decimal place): -69.4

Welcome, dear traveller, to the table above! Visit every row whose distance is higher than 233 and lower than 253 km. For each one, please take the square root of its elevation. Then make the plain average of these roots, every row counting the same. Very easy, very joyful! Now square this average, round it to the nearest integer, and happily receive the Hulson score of 75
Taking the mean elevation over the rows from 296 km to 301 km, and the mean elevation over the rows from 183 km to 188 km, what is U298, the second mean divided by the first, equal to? 0.90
